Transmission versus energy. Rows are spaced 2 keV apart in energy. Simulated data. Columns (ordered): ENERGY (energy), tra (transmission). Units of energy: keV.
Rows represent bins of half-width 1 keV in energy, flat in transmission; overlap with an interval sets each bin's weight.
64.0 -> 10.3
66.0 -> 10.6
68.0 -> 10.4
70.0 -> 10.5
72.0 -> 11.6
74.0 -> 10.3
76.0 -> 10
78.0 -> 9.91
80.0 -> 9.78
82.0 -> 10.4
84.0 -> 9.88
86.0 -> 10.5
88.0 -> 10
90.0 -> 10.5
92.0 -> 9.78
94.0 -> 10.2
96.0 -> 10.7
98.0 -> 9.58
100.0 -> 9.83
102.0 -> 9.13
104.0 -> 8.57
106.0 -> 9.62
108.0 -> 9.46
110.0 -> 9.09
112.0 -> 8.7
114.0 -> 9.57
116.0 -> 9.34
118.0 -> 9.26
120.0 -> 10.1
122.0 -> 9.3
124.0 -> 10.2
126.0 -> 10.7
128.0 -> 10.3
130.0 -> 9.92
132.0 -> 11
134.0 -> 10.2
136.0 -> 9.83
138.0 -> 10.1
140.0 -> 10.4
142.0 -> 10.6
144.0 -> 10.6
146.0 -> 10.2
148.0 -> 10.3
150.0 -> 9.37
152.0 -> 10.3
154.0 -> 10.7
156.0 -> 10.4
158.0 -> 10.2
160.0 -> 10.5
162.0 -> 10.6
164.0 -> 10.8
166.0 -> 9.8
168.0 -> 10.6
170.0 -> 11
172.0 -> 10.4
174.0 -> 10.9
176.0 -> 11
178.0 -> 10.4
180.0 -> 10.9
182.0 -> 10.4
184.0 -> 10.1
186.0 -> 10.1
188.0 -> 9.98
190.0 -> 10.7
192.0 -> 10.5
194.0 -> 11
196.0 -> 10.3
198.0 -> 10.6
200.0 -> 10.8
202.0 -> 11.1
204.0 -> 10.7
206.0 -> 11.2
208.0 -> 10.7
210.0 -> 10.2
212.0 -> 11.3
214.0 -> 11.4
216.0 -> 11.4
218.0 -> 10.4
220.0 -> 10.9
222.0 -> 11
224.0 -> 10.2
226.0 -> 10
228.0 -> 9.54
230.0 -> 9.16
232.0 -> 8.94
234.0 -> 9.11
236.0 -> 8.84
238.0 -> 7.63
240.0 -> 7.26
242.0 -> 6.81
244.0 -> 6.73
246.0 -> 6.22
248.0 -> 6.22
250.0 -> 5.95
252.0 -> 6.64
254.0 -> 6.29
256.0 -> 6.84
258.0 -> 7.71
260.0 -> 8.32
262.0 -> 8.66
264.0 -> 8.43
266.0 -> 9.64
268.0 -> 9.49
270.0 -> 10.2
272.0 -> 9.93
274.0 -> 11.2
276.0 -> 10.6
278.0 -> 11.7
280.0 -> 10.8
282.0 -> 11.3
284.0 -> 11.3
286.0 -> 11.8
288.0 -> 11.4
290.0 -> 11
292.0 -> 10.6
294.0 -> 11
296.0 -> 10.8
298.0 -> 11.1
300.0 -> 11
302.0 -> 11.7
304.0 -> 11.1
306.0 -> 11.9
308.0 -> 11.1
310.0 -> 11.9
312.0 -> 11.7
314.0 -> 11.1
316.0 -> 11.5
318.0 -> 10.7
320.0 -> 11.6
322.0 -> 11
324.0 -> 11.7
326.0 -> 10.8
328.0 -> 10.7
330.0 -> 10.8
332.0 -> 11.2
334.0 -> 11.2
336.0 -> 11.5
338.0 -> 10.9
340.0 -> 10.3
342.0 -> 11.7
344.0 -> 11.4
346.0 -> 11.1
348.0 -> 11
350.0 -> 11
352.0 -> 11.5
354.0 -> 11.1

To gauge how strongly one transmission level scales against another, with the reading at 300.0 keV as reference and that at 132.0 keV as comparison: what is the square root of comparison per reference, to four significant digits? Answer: 1.000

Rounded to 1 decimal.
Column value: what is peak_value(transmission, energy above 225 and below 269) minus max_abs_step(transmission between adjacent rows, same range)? 8.8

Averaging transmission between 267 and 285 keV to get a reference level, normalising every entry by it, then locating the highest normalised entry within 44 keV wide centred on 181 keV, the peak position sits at 202.0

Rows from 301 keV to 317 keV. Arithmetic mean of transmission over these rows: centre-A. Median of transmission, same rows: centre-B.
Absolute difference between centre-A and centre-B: 0.10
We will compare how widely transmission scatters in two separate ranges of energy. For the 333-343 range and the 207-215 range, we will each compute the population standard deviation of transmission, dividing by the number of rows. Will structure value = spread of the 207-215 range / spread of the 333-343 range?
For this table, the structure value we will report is 0.99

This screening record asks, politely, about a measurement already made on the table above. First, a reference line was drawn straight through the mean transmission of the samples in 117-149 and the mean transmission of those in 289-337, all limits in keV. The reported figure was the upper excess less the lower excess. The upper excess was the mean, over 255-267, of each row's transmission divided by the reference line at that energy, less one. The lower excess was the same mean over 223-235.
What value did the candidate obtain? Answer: -0.13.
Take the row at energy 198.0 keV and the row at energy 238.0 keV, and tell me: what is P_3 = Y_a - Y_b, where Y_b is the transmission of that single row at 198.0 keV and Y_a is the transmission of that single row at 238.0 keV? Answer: -3.0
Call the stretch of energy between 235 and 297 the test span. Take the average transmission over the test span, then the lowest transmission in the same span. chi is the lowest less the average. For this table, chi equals -3.1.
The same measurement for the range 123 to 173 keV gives -1.0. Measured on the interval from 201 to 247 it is -3.4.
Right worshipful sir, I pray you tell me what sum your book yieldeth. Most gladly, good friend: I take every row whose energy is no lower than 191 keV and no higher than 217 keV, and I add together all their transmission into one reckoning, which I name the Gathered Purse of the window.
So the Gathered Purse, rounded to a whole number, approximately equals 141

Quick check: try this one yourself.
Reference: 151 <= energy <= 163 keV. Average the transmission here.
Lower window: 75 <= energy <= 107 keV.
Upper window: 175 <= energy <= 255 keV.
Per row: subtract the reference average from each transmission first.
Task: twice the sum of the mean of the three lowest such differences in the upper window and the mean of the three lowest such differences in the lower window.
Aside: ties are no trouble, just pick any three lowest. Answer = -11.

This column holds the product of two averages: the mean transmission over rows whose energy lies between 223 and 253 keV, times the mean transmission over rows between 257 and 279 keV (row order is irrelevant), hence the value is 77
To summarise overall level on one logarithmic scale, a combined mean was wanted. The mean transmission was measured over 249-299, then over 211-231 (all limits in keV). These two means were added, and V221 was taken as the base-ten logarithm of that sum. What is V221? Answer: 1.31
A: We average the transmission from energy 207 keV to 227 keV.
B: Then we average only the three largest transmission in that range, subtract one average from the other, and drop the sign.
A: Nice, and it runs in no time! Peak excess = 0.62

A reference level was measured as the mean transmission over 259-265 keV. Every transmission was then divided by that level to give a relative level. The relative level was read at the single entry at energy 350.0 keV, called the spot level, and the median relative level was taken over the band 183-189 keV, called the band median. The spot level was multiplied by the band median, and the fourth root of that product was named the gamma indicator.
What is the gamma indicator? 1.12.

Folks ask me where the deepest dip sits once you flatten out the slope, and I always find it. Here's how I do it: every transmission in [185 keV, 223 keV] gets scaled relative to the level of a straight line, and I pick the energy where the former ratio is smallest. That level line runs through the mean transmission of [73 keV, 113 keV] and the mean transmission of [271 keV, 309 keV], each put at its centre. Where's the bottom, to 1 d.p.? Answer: 188.0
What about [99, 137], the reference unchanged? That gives 104.0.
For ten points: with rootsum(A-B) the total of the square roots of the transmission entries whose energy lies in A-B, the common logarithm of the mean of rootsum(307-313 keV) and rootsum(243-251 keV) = 1.00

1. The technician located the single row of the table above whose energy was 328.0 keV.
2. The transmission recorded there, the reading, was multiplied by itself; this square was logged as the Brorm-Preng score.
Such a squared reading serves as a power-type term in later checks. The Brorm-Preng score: 114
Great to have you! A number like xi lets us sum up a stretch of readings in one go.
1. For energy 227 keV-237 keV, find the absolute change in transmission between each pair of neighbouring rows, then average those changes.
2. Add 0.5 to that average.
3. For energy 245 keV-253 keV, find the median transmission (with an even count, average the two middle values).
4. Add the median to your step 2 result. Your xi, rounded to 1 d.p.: 7.0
